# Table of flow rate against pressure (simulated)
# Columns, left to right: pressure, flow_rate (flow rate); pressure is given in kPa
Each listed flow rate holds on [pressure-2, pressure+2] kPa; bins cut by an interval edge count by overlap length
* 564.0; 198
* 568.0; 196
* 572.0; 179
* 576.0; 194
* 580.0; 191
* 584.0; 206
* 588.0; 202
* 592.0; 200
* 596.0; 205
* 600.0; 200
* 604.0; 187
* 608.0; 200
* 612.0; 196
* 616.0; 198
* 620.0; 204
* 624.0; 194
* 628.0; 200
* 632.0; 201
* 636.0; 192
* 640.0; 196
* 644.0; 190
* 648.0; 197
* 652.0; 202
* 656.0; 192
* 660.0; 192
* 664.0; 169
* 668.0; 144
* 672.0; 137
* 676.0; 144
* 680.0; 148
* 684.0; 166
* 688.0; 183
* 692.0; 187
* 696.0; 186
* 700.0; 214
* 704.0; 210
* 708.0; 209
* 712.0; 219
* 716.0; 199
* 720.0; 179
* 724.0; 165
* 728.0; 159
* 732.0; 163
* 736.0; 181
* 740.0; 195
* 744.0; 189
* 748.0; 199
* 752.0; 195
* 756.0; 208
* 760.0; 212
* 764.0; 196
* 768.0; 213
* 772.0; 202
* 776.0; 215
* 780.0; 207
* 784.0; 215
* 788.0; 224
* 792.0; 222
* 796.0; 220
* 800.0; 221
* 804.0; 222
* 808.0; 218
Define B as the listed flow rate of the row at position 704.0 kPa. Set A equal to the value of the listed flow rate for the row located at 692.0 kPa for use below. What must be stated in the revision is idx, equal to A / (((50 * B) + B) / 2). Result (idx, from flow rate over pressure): 0.035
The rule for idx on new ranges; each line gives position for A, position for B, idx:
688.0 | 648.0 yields 0.036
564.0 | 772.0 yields 0.038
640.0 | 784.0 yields 0.036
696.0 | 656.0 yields 0.038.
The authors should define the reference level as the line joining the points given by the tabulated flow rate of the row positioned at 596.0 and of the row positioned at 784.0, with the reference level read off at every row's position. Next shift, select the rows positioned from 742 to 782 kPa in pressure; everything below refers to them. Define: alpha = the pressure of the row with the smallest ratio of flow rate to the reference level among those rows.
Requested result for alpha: 744.0 kPa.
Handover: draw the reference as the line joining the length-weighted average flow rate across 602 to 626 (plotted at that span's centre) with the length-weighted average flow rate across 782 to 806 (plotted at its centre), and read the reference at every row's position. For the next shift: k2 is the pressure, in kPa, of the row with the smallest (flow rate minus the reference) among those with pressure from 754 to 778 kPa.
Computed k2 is 764.0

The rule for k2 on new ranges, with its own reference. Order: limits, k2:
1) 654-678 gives 672.0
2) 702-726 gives 724.0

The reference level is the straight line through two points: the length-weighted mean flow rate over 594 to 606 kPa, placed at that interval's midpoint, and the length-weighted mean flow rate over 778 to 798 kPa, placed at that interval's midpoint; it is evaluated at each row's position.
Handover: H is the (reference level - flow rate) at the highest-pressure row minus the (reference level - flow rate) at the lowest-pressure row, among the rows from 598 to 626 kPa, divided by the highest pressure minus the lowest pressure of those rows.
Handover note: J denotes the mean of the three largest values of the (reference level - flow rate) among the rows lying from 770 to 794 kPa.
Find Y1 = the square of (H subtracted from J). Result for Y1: 68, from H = 0.36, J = 9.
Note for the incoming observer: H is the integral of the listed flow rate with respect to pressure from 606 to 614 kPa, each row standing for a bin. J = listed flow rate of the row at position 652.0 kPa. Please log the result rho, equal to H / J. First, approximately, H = 1584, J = 202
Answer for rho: 7.8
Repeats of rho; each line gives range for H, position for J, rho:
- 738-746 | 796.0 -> 7.0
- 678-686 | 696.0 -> 6.8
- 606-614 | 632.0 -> 7.9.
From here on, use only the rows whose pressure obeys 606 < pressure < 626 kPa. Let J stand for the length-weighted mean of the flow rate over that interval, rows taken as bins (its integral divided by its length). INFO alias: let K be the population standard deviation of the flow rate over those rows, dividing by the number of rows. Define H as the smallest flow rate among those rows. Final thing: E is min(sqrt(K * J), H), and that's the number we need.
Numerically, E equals 26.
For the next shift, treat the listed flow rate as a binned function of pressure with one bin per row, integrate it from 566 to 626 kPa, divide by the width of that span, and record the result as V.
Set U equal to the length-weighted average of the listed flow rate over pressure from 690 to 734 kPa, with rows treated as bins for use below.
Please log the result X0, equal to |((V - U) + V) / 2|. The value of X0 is 102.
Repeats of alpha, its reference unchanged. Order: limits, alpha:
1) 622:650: 644.0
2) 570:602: 572.0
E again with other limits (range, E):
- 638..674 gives 64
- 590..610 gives 35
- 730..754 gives 48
